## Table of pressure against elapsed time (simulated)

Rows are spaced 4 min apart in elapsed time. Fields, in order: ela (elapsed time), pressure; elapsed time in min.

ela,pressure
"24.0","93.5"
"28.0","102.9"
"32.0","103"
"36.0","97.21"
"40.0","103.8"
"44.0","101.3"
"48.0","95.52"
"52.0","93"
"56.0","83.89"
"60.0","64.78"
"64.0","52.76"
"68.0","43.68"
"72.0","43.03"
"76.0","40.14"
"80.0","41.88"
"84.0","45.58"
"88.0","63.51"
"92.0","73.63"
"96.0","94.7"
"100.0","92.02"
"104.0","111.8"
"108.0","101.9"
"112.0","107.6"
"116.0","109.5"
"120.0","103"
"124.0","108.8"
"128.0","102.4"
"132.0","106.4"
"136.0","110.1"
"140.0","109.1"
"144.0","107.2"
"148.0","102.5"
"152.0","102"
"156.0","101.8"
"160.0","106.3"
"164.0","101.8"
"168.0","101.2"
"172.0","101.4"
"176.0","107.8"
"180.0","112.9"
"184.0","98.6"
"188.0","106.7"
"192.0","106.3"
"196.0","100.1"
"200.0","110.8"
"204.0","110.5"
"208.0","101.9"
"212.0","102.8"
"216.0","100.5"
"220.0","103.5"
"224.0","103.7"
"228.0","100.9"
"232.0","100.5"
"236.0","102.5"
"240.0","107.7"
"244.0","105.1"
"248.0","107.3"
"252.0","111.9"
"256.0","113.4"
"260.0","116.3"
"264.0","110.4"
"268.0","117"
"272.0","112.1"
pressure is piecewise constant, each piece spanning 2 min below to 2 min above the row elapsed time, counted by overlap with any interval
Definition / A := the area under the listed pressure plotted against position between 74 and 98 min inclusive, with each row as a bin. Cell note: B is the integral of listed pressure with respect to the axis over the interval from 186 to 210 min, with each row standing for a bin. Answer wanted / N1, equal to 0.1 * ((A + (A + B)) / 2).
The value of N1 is 271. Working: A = 1438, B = 2545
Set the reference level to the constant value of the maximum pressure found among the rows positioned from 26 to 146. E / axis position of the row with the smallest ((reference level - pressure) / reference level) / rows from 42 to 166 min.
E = 104.0 min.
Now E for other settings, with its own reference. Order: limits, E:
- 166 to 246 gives 180.0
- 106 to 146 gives 136.0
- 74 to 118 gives 104.0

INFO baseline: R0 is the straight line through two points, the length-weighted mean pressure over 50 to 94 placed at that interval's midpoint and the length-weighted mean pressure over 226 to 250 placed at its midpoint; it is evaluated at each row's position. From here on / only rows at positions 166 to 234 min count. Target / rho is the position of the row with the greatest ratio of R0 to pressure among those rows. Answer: 232.0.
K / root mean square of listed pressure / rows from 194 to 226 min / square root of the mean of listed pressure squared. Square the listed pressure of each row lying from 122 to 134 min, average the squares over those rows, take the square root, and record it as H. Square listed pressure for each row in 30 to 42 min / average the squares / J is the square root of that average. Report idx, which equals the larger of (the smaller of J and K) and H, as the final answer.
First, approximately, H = 106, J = 101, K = 104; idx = 106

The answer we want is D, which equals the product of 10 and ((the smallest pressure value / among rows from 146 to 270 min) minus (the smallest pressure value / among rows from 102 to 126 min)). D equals -33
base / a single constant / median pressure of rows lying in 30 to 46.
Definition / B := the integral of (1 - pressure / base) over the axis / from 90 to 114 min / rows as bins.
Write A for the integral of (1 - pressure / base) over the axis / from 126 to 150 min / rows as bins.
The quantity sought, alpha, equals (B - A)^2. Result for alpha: 5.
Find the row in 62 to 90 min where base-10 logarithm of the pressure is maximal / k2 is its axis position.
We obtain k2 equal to 88.0 min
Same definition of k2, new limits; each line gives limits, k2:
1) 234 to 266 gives 260.0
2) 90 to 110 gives 104.0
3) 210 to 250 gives 240.0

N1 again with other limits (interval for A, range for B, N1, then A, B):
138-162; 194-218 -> 377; 2516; 2506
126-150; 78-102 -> 337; 2551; 1645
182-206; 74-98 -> 325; 2532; 1438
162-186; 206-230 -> 372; 2495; 2453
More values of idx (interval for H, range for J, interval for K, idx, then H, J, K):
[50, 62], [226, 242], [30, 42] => 101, 81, 103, 101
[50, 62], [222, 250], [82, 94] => 81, 81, 104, 62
